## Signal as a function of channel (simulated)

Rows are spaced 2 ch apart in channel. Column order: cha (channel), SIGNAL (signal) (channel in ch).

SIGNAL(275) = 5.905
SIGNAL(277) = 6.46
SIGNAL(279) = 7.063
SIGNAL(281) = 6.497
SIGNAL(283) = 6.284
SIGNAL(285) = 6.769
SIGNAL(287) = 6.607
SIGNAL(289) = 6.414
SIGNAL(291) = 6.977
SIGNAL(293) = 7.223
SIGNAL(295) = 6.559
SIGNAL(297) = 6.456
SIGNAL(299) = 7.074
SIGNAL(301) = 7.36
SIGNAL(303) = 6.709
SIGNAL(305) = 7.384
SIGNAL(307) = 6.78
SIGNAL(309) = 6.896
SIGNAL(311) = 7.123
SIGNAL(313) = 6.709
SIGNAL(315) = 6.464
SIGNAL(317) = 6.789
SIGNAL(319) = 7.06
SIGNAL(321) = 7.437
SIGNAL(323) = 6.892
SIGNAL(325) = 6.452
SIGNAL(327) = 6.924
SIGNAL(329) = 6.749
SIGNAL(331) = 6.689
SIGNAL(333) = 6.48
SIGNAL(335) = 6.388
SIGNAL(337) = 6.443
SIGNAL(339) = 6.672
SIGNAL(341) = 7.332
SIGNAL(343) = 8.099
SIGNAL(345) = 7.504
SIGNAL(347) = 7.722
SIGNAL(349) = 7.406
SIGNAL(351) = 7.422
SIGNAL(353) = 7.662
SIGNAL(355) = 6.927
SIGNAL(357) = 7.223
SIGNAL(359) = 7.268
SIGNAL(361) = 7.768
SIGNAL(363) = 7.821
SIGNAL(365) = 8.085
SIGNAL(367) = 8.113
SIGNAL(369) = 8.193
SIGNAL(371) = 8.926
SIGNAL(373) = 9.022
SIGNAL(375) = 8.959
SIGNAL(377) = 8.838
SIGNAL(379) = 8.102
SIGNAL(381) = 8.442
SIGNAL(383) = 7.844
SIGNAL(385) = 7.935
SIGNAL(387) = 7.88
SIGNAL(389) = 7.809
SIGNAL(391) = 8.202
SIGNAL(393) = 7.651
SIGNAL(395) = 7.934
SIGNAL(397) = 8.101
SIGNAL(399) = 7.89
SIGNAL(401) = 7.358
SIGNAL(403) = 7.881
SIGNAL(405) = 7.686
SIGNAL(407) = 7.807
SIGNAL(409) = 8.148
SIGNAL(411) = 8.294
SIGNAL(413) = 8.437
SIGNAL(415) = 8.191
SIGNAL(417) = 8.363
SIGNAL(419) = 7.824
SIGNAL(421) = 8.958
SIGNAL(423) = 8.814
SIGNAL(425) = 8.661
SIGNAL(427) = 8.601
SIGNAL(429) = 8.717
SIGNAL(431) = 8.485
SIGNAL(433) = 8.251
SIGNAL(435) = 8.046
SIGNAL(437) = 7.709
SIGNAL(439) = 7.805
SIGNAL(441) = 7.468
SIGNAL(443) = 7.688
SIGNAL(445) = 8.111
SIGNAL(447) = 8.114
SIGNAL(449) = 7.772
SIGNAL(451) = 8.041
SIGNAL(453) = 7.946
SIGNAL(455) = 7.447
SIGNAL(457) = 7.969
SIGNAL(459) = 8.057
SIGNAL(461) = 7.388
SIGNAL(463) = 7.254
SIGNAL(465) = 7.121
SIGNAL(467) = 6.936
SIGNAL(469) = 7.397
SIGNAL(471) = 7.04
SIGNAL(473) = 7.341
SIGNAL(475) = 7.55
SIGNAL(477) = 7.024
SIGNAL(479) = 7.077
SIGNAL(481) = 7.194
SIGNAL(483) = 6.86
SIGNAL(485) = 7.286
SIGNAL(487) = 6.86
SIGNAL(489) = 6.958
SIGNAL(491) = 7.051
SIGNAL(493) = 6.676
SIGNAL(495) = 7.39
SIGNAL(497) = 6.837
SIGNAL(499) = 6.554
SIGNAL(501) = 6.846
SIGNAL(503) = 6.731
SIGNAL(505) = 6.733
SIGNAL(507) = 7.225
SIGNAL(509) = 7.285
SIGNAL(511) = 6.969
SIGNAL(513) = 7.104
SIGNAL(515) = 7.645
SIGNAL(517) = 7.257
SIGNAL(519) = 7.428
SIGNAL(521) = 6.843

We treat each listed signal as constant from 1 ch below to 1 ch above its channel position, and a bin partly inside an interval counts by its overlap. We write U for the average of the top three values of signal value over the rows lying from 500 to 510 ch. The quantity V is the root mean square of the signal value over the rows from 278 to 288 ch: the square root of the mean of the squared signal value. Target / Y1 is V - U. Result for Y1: -0.5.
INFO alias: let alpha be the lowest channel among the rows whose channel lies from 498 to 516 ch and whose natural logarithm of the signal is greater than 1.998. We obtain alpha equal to 515 ch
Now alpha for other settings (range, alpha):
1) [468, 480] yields 469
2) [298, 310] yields 305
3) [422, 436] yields 423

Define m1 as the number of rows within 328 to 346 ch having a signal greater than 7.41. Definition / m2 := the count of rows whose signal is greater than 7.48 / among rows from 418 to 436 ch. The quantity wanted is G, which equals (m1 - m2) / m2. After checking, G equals -0.8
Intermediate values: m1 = 2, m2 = 9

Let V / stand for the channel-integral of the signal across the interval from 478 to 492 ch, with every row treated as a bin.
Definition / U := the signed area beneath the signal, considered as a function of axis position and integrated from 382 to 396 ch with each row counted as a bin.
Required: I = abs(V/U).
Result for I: 0.89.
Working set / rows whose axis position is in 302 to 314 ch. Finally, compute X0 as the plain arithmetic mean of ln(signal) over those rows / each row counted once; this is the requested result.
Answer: 1.94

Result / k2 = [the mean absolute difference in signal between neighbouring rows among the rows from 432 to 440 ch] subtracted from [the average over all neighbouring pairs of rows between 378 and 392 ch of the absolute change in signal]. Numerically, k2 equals 0.05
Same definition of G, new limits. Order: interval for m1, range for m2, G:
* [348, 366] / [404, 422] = -0.4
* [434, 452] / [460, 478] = 8.0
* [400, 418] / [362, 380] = -0.1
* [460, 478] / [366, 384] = -0.9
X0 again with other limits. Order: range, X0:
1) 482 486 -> 1.96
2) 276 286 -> 1.89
